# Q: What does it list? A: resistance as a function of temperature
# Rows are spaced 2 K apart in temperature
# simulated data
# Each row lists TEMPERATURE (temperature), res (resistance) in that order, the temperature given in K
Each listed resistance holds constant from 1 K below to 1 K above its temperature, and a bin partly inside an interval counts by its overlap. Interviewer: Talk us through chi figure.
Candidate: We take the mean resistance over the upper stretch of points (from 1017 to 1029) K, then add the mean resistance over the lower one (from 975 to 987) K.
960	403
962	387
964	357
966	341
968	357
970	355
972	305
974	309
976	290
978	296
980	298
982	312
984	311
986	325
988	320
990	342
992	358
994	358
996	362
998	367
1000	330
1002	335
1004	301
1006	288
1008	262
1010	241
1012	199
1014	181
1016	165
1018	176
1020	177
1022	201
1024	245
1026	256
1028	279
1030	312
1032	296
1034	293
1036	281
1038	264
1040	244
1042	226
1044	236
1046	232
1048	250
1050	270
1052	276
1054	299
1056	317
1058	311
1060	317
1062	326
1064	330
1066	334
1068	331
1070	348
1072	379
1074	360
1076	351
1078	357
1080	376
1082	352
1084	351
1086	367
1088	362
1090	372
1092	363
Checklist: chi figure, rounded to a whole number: 528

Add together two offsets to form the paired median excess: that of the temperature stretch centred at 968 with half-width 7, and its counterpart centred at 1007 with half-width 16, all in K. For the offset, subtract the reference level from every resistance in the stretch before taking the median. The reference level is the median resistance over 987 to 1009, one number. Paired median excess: -40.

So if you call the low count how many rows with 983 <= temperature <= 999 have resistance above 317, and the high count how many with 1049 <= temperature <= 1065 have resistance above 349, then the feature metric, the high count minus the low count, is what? -7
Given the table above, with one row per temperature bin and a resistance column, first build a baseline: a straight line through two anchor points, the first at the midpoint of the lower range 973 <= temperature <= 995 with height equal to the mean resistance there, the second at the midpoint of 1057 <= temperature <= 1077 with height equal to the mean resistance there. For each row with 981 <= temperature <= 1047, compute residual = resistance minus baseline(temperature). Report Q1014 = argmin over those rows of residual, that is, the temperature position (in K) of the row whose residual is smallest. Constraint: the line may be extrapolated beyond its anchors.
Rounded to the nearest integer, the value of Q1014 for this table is 1016 K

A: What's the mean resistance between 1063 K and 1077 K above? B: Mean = 348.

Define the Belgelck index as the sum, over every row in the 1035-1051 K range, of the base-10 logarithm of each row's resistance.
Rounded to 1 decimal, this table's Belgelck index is 19.2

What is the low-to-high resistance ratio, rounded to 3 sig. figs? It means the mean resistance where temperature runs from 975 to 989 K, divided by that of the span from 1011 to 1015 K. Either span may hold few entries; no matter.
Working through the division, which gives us 1.62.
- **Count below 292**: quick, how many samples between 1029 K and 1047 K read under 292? 6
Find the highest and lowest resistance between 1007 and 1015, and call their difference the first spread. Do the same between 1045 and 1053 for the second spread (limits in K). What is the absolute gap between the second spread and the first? 37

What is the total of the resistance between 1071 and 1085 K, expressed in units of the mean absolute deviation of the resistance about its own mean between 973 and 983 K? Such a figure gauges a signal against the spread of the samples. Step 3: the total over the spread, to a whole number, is 332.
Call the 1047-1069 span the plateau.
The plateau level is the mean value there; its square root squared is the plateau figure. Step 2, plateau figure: 306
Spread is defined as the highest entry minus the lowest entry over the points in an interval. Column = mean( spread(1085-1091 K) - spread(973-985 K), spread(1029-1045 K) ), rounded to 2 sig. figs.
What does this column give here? 37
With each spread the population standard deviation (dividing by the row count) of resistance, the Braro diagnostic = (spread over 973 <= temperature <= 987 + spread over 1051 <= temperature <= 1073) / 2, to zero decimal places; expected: 18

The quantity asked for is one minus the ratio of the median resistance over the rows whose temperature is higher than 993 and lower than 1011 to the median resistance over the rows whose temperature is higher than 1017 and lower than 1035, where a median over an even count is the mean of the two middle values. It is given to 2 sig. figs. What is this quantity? -0.29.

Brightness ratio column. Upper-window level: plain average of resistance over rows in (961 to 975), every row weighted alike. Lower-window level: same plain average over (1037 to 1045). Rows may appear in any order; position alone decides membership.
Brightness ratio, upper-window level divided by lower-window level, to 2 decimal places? 1.42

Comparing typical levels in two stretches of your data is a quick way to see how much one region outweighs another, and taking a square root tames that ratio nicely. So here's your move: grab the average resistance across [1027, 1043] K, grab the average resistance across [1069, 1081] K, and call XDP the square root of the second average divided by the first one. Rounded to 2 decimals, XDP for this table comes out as 1.15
